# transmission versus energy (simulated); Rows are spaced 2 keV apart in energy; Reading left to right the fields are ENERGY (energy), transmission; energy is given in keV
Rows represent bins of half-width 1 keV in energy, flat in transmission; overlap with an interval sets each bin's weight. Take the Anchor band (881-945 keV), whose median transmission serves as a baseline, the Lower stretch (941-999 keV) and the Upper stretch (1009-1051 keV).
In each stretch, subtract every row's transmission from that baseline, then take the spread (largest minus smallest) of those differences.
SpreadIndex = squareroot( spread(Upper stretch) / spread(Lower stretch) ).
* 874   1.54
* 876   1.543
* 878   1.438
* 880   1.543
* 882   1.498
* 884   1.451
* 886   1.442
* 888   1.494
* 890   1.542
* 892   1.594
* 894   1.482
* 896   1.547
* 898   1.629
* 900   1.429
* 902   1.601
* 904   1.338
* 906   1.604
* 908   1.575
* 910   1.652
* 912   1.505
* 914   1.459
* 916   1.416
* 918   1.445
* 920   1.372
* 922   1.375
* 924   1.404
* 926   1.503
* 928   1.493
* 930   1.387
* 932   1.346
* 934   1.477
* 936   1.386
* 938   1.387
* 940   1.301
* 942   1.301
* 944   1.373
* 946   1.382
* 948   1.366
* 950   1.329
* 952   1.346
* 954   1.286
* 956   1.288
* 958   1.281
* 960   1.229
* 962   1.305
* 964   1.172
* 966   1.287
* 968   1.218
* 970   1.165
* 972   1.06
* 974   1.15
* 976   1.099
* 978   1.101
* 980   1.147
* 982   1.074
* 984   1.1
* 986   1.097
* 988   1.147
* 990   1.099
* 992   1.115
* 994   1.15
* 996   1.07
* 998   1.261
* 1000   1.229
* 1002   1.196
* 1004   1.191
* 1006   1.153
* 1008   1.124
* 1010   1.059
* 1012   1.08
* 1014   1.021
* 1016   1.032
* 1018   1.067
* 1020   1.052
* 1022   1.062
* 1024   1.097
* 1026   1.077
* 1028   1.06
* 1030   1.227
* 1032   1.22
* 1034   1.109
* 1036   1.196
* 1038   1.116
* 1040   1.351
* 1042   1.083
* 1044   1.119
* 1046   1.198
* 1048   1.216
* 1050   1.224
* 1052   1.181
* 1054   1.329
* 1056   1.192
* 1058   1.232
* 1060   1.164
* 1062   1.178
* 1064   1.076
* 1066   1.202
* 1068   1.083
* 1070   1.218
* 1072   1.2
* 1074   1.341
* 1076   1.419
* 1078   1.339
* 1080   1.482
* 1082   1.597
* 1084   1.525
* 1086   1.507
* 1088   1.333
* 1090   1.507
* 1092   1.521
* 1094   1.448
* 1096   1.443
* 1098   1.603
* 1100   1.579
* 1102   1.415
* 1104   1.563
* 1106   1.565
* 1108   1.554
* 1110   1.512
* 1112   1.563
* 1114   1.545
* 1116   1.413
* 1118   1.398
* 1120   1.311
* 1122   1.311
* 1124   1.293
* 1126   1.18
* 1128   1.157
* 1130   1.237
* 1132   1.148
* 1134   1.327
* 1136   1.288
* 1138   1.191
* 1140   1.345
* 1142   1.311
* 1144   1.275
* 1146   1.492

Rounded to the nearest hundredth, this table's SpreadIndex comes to 1.01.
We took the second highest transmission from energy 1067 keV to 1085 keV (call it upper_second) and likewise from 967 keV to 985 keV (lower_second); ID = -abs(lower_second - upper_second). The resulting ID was -0.36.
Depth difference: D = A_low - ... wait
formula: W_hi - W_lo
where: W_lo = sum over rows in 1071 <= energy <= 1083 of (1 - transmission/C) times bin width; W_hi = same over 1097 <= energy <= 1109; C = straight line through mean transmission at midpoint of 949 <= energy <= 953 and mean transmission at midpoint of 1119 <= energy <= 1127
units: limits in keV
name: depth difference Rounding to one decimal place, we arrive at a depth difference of -1.5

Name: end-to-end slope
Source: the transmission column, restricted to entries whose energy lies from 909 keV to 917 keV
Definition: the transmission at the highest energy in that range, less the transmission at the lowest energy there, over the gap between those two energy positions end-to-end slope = -0.04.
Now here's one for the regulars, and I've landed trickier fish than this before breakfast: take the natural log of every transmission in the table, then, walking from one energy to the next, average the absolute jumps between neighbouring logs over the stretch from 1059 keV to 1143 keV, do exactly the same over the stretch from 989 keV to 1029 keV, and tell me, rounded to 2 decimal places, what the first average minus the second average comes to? 0.02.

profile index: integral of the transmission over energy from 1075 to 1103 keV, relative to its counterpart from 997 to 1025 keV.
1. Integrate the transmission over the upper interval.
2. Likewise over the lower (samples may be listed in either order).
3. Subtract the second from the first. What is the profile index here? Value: 10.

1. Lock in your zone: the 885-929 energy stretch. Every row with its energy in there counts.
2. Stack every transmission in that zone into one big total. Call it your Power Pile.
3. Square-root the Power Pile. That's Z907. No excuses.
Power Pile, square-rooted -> 5.7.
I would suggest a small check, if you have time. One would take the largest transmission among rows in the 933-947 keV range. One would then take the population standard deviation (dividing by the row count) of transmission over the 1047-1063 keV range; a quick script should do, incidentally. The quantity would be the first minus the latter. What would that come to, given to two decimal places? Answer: 1.43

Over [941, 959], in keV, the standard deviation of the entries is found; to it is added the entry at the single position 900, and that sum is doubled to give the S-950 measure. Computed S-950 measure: 2.9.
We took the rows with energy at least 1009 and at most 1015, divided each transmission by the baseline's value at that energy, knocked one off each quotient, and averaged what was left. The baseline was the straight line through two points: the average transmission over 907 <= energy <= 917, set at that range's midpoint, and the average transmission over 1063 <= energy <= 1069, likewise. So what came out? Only -0.16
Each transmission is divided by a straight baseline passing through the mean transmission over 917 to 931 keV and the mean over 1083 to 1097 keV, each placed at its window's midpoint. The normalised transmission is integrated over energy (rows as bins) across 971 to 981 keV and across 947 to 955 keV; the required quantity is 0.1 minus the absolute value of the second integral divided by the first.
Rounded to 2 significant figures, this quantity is -0.86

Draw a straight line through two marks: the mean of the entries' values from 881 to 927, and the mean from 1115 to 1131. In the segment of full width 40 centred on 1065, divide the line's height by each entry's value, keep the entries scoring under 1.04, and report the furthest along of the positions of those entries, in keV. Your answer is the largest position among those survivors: 1084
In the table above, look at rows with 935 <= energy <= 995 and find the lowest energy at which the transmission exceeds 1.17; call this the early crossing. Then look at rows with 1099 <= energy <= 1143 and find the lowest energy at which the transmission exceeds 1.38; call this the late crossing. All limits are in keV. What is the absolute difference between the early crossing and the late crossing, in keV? 164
